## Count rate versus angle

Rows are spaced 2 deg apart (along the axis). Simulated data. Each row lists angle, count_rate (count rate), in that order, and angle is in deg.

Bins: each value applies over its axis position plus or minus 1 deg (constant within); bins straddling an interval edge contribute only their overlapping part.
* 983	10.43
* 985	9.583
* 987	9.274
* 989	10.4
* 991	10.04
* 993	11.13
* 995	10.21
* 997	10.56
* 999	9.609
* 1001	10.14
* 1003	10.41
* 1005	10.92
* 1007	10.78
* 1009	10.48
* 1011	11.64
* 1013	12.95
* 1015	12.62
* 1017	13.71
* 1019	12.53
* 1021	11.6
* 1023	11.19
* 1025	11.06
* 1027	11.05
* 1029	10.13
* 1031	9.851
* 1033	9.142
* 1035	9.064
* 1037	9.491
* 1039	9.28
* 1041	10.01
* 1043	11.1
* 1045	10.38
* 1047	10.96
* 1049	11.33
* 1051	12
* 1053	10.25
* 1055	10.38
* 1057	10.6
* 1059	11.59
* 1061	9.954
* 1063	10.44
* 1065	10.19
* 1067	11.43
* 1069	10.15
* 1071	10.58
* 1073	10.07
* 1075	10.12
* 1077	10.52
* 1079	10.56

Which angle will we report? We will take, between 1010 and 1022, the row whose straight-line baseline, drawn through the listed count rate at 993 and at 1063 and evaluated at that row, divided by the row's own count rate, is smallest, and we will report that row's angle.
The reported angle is 1017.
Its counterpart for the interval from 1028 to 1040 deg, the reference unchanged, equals 1029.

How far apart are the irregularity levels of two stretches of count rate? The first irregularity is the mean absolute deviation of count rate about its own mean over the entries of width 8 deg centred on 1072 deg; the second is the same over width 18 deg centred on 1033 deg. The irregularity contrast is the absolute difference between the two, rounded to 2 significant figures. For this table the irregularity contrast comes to 0.42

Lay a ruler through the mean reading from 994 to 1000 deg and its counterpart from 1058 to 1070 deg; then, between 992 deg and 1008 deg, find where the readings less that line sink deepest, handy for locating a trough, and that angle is 999 deg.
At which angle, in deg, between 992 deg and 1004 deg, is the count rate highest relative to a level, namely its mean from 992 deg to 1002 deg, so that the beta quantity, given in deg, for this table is 993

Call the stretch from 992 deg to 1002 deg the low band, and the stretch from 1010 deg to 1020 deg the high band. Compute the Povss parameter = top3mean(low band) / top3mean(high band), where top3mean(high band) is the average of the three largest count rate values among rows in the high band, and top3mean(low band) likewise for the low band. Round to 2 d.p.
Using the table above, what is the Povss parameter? 0.81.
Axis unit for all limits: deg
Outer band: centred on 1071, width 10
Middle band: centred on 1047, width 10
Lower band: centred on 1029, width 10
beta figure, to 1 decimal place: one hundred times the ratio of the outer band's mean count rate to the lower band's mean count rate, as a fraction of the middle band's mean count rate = 9.2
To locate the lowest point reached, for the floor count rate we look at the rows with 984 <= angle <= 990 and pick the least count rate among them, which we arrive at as 9.274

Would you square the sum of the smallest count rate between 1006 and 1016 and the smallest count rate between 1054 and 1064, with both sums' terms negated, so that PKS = 418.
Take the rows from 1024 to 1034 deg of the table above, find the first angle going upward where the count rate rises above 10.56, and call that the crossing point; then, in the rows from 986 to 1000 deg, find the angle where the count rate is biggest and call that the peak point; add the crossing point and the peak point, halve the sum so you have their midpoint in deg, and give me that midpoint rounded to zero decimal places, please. 1009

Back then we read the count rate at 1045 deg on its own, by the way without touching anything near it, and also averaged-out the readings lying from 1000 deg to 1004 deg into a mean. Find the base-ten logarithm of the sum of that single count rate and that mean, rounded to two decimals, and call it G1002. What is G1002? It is 1.32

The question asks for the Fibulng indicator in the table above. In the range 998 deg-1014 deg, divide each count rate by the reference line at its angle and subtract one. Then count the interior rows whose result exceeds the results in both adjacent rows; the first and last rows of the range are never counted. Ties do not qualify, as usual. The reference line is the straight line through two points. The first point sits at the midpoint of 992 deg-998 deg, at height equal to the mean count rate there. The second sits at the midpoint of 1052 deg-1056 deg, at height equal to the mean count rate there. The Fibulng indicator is 1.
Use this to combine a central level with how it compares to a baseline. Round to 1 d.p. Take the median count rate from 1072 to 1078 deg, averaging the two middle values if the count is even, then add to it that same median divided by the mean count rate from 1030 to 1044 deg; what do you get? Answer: 11.2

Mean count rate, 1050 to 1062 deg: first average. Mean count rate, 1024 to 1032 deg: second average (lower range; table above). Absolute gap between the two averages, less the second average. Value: -10.2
